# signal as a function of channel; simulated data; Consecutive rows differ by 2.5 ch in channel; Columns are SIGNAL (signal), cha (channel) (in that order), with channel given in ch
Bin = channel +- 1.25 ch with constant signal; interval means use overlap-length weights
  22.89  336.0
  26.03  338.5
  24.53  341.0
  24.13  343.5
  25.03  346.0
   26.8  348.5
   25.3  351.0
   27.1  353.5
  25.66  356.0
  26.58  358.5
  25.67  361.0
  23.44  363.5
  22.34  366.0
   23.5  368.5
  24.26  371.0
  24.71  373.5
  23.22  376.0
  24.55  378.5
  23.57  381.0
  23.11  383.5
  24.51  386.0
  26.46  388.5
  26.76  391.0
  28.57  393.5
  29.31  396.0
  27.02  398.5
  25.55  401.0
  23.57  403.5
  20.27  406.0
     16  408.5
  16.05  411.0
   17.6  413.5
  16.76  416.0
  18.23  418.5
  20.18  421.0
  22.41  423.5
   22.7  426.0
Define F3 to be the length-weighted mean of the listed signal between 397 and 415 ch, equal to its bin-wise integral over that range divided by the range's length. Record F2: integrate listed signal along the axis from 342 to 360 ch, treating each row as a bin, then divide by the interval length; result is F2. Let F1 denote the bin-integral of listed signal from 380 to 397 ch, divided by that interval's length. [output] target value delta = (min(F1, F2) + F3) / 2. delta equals 23.4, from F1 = 26.0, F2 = 25.8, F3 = 21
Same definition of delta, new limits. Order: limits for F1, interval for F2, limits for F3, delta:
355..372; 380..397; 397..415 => 22.7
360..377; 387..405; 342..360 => 24.8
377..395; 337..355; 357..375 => 24.9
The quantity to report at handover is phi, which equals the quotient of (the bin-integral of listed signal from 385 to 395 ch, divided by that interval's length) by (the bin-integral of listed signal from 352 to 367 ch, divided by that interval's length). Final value 1.06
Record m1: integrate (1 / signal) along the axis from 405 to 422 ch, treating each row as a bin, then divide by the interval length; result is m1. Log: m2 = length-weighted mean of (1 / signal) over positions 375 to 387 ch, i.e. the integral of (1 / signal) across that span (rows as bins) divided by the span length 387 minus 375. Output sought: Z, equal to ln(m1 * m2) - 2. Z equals -8.04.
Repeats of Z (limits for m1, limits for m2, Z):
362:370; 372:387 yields -8.32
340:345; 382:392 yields -8.41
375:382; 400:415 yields -8.12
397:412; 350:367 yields -8.25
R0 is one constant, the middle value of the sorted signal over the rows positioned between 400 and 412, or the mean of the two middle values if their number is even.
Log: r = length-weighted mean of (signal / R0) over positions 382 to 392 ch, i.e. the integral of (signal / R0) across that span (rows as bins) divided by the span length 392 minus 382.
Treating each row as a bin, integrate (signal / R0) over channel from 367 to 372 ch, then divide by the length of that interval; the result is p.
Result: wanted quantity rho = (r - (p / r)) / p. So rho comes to 0.25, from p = 1.2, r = 1.24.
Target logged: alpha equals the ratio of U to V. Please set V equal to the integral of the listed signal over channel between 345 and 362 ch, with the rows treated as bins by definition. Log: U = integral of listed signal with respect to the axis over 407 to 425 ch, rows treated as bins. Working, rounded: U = 329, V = 443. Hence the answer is 0.74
